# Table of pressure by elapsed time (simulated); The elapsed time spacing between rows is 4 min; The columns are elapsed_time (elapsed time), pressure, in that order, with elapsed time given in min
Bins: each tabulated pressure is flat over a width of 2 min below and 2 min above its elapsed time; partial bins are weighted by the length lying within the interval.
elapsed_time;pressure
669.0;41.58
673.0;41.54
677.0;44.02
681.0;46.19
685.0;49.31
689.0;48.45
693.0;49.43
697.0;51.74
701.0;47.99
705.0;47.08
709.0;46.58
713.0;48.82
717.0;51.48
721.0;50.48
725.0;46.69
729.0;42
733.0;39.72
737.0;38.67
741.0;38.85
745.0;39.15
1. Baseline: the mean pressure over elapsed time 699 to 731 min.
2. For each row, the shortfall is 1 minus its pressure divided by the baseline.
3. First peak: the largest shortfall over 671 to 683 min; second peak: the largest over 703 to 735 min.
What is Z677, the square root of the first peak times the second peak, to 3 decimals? 0.146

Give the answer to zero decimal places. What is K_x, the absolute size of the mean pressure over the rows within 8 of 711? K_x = 48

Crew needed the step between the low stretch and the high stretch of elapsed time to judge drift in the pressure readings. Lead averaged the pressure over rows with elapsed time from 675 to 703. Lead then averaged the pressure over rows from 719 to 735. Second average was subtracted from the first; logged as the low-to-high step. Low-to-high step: 3.4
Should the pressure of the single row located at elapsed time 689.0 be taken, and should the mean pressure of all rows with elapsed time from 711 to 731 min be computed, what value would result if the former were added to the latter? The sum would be 96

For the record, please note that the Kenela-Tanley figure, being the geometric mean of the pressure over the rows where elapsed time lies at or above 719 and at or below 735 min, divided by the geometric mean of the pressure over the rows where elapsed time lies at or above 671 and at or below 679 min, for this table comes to 1.04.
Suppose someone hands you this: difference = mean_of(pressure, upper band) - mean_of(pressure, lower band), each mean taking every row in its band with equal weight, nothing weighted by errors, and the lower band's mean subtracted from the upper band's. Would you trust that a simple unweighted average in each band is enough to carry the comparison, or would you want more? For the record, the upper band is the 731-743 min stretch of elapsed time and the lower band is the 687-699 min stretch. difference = -11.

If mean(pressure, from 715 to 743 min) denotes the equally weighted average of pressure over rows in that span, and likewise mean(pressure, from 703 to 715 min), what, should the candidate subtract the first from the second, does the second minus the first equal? 3.5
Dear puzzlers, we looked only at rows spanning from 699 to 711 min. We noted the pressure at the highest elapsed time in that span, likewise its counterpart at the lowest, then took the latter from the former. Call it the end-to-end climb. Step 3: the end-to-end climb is -1.4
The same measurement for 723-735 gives -7.0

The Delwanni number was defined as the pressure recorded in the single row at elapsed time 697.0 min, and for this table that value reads 51.74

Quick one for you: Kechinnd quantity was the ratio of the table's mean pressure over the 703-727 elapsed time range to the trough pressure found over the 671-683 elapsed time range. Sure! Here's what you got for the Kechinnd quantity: 1.17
